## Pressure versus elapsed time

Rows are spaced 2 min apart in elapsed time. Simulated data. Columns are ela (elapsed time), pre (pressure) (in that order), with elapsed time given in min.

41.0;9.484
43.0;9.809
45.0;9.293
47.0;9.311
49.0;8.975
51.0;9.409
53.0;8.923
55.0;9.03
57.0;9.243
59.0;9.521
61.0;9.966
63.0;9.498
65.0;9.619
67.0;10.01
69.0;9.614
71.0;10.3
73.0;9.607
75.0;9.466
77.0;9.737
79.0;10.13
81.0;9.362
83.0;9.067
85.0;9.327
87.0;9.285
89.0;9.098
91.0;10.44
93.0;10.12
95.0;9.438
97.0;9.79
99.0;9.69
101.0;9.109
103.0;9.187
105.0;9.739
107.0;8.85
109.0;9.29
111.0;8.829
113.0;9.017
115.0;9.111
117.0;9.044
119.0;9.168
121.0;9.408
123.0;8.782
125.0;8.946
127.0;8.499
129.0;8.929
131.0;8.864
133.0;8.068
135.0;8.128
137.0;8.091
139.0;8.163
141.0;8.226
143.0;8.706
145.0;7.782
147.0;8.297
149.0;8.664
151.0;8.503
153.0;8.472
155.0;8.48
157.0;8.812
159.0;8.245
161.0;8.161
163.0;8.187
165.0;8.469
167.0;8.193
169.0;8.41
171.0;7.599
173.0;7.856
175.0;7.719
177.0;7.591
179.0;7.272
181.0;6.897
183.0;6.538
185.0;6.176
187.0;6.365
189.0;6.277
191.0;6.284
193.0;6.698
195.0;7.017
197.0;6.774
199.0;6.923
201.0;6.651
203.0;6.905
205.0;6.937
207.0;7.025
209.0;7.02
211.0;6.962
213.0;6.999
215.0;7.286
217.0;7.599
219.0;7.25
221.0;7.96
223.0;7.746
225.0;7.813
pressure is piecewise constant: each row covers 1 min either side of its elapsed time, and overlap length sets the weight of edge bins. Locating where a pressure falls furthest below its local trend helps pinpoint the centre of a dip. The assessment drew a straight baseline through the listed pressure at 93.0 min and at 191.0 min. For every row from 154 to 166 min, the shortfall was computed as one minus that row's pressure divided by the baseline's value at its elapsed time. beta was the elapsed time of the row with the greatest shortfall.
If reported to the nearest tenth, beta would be 159.0 min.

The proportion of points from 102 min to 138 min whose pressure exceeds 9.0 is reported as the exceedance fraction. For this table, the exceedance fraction 0.44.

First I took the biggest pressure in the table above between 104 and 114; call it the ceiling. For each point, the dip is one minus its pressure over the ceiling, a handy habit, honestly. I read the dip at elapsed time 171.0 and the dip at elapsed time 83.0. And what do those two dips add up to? 0.29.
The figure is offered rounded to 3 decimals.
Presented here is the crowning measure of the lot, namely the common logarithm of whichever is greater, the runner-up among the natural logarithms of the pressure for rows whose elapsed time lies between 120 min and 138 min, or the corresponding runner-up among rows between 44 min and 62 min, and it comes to 0.353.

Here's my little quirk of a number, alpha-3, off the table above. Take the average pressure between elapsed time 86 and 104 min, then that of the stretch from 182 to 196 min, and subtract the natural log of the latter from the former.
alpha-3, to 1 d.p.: 7.7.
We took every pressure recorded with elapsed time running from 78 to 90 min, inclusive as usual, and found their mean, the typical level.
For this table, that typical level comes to 9.4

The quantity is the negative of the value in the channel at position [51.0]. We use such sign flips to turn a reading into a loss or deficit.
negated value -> -9.4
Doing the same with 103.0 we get -9.2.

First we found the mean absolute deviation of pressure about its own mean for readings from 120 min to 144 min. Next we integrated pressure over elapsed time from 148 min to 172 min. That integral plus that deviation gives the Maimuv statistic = 201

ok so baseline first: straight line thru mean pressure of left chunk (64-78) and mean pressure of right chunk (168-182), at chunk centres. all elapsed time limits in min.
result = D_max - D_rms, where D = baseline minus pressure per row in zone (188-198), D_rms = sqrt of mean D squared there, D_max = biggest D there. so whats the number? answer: 0.33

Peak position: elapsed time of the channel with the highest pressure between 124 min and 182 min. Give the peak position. 125.0 min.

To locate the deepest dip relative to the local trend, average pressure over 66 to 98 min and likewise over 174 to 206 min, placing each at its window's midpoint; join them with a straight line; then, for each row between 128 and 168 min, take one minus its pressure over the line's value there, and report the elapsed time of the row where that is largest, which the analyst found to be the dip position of 133.0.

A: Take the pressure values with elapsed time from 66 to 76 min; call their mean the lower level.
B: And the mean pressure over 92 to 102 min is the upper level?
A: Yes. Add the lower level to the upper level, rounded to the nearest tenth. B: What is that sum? 19.4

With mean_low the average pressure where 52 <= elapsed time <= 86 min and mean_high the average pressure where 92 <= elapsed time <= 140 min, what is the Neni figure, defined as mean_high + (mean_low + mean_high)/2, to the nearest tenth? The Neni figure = 18.3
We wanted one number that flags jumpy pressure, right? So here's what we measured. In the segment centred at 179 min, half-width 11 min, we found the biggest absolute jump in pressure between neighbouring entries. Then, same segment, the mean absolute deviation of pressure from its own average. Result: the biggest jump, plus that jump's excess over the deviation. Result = 1.0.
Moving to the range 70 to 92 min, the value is 2.3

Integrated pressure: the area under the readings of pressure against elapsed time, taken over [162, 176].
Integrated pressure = 113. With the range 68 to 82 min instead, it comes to 136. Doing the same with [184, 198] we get 91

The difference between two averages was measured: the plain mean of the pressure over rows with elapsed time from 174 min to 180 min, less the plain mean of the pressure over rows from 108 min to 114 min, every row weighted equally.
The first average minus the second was -1.52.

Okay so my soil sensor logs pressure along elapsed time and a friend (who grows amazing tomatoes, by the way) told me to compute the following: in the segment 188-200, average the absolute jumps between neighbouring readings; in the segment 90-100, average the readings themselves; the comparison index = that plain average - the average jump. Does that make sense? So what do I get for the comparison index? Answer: 9.7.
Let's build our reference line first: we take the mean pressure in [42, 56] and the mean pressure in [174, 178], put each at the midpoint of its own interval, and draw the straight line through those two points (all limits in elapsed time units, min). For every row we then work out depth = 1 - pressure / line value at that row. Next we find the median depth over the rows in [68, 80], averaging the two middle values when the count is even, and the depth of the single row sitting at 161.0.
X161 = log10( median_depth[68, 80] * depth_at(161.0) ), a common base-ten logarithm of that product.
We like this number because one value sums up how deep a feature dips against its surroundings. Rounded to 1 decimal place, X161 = -2.5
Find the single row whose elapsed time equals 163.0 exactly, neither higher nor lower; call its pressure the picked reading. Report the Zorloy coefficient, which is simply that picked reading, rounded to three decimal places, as 8.187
